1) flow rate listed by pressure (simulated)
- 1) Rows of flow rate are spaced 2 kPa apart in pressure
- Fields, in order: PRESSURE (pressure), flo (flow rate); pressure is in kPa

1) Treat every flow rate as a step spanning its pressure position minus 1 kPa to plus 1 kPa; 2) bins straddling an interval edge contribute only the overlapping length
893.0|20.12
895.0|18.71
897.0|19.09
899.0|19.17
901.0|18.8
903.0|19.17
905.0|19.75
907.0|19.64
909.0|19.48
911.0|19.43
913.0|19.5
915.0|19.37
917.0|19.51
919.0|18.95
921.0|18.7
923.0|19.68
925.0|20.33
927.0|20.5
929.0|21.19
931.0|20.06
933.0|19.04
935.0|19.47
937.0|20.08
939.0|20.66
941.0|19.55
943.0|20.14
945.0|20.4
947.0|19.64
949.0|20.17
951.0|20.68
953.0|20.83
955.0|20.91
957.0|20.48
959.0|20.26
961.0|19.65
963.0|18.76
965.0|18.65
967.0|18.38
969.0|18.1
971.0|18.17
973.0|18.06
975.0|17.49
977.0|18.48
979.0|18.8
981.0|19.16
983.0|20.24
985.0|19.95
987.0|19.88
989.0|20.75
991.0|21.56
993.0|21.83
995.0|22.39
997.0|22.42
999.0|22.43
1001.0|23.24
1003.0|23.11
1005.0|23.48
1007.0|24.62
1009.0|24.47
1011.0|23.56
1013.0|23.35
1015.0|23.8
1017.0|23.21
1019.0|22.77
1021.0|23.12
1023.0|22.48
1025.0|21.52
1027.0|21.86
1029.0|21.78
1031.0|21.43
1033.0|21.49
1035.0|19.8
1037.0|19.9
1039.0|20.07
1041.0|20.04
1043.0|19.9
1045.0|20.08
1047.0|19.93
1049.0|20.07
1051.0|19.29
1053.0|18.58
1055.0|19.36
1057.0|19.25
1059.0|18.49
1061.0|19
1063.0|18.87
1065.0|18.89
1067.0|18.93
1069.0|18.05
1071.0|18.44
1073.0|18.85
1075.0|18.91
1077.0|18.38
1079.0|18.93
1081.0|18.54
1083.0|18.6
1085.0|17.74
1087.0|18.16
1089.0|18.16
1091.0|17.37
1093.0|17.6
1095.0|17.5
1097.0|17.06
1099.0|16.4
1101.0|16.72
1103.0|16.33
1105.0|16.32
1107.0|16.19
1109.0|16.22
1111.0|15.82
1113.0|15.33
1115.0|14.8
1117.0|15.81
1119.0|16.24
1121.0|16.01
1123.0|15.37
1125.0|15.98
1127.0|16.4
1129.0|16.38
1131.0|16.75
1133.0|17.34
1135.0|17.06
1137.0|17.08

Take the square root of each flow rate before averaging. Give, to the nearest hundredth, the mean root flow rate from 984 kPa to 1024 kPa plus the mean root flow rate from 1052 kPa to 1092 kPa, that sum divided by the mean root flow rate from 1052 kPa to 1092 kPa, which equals 2.10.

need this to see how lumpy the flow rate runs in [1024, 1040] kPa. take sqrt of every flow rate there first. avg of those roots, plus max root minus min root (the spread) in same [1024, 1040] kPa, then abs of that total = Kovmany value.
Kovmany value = 4.81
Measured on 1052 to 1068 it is 4.45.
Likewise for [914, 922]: 4.47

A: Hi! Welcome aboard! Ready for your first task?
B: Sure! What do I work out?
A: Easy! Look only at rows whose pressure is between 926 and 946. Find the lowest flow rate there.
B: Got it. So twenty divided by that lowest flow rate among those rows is 1.05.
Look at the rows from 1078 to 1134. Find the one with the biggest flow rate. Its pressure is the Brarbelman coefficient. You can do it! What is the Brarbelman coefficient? 1079.0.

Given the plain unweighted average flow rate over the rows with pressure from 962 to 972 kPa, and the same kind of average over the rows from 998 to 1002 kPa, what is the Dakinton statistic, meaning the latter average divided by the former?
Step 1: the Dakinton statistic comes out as 1.24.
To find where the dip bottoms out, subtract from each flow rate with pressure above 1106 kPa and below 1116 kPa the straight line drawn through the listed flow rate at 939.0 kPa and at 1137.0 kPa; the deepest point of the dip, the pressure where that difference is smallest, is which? 1115.0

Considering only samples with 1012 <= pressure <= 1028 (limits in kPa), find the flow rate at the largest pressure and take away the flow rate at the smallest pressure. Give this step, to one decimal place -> -1.5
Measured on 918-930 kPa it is 2.2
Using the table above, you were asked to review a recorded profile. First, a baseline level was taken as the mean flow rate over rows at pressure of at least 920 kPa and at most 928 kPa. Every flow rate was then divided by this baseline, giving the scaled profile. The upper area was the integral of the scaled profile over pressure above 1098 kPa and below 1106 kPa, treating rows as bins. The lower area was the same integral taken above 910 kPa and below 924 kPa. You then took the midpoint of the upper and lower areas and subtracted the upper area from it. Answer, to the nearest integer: 4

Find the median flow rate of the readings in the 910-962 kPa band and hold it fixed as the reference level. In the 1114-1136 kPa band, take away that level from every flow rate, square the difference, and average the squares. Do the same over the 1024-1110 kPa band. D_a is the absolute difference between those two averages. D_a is 12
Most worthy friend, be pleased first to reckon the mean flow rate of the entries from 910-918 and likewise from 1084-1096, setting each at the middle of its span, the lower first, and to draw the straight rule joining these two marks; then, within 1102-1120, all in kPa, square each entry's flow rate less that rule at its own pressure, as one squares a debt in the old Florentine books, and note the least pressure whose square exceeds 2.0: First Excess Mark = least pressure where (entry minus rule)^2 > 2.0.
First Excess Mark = 1111.0 kPa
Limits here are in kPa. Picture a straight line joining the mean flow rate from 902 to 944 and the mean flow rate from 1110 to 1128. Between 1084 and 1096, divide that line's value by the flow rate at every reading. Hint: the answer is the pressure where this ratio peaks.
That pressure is 1091.0 kPa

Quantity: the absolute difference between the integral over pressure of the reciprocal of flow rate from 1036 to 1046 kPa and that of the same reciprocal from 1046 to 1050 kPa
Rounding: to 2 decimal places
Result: 0.30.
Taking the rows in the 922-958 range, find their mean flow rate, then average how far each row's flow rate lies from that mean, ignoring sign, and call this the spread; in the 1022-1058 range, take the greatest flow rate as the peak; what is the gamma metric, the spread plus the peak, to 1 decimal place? 22.9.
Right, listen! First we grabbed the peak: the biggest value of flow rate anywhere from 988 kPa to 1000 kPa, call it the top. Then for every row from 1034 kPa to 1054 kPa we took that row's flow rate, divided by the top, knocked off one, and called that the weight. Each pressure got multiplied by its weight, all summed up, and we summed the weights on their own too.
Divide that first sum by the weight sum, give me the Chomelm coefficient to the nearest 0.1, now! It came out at 1044.6 kPa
